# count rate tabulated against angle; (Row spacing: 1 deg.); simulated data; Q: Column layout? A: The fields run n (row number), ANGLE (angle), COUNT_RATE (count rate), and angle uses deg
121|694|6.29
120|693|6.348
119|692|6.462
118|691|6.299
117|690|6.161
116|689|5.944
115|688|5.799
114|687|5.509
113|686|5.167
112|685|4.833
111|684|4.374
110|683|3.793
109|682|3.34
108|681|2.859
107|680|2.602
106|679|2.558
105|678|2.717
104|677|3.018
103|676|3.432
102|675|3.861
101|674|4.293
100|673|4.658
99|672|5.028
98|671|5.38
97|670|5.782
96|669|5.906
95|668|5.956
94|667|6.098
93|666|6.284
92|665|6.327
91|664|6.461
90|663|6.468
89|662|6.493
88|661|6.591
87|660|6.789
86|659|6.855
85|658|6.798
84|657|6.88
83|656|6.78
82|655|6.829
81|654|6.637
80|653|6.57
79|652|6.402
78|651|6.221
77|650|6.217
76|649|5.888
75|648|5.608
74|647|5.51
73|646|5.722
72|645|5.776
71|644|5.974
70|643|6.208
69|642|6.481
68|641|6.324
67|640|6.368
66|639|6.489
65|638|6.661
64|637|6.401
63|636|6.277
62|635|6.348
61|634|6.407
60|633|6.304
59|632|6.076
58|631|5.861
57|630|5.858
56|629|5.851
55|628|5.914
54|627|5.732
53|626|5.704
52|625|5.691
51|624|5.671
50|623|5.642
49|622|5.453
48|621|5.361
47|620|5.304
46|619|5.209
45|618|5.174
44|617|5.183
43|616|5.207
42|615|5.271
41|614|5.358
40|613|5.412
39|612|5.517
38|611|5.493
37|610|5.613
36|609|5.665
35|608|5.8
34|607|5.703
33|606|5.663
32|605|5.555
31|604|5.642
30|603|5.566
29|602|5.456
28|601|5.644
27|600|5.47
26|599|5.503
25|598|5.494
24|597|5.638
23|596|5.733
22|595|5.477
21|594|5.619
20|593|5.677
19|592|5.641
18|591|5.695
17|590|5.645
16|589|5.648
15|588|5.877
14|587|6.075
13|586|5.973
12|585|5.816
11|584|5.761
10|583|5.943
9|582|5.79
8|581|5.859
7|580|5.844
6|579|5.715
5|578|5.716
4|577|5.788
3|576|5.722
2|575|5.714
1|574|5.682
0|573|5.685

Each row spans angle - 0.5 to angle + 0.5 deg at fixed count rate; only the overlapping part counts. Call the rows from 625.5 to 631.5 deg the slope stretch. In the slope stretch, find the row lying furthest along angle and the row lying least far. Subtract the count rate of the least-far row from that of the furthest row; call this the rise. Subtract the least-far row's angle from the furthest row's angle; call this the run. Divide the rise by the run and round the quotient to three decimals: 0.031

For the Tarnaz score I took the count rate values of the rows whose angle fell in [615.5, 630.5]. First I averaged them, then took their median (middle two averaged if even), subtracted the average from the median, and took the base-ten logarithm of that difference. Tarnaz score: -1.0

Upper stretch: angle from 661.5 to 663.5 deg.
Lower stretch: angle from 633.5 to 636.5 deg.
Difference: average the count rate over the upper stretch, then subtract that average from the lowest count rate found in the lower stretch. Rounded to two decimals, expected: -0.20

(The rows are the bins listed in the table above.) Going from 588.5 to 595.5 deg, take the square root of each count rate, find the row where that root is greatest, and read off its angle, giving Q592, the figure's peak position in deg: 591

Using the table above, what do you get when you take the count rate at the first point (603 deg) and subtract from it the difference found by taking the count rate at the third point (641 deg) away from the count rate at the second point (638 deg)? 5.2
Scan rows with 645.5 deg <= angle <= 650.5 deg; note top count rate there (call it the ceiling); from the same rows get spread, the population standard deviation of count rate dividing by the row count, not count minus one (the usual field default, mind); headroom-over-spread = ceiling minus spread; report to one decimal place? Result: 6.0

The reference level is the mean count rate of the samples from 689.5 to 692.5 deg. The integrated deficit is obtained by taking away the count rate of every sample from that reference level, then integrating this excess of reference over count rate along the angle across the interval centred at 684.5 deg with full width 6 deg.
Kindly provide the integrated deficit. 11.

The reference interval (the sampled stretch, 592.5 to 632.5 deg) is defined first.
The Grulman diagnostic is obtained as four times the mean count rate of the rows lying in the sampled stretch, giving 22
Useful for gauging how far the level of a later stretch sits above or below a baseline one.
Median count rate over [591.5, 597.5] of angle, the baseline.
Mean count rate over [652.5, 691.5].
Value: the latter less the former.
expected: -0.3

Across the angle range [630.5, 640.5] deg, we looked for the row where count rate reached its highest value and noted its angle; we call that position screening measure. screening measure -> 638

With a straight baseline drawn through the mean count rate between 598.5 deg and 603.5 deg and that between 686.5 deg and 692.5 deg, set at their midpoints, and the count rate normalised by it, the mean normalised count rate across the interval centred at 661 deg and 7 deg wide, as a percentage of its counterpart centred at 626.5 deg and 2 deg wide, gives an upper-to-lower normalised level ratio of 112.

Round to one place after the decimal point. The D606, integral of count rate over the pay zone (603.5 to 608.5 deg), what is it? 28.4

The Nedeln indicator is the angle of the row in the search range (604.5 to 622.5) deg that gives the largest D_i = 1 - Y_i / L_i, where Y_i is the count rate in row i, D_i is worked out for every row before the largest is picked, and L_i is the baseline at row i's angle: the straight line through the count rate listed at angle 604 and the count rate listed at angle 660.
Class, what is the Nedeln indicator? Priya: 618 deg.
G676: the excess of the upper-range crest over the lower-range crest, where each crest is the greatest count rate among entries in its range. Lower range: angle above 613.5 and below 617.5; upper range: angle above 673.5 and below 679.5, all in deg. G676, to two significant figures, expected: -1.1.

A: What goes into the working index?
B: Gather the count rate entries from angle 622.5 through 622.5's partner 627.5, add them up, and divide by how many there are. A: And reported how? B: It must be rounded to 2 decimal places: 5.69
